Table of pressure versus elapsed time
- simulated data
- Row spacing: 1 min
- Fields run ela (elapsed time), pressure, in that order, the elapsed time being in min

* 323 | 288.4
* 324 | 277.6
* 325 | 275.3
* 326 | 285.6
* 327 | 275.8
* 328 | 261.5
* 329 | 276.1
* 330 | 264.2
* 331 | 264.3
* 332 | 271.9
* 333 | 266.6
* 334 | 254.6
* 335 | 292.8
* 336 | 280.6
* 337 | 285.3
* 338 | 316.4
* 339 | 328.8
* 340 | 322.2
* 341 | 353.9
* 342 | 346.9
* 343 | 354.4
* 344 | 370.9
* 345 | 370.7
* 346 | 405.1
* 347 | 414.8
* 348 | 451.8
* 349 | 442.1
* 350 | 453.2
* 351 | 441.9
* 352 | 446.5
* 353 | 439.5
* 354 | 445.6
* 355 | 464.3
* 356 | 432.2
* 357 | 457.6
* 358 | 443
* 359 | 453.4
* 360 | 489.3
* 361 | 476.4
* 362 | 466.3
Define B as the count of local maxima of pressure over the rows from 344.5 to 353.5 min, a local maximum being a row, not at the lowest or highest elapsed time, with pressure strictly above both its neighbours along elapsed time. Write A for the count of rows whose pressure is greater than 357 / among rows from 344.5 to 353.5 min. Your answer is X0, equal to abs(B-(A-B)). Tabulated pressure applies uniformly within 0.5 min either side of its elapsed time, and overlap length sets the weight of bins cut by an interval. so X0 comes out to 3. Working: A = 9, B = 3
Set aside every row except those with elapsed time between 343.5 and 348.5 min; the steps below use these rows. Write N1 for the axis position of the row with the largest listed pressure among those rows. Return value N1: 348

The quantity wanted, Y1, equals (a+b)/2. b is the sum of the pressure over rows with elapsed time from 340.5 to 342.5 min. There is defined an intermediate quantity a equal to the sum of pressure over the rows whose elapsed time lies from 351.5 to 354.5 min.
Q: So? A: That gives 1016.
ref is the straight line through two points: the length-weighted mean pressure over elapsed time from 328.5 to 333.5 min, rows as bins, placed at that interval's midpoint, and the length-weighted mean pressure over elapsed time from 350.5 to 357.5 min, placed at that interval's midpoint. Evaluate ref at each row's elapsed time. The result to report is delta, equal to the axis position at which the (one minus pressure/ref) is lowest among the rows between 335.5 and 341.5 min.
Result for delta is 341 min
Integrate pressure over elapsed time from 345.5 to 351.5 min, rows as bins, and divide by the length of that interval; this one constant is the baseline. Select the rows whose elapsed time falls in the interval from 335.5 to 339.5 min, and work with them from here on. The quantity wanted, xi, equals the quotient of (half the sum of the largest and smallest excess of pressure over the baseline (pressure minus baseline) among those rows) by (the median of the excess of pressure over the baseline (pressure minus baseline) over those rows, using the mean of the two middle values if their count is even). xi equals 0.97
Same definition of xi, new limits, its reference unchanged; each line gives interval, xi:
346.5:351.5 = -0.11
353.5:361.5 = 1.25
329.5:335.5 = 0.95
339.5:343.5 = 1.14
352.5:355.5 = 1.58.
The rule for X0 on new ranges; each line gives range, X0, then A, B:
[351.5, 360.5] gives 5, 9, 2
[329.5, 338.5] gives 4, 0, 2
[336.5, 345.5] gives 4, 2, 3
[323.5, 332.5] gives 4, 0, 2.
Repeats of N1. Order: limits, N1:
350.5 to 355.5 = 355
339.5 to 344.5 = 344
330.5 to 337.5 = 335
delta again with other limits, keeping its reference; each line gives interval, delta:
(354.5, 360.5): 355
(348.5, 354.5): 350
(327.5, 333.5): 329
